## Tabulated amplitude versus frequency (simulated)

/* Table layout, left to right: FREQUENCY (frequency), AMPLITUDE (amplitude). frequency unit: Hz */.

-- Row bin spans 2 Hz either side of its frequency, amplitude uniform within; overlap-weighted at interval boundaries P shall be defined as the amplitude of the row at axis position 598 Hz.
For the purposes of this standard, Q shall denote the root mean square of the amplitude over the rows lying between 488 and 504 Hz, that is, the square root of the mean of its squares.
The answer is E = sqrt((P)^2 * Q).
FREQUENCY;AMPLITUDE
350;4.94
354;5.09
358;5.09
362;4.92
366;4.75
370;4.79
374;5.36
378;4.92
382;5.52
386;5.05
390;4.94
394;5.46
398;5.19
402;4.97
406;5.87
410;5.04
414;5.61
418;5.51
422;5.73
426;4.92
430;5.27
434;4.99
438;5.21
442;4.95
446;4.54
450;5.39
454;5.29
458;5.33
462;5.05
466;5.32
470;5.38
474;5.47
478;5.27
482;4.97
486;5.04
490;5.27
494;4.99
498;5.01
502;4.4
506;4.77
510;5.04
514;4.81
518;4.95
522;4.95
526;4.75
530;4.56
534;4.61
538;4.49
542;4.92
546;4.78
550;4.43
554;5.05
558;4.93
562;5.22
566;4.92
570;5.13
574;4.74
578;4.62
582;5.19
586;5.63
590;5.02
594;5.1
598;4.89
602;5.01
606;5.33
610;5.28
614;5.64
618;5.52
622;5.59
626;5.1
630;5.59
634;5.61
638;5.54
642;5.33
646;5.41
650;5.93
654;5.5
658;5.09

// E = 10.9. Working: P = 4.89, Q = 4.9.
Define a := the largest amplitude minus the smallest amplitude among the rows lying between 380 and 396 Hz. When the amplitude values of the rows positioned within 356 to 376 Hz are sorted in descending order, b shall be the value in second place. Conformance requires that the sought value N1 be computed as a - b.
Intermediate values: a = 0.58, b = 5.09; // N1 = -4.51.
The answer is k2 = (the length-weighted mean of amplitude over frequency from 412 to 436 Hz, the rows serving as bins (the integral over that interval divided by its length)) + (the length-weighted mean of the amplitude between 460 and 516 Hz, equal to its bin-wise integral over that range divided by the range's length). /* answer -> 10.4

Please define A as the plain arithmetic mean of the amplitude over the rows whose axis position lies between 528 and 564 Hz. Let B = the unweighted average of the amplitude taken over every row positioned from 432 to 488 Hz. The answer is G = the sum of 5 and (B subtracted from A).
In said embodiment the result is 4.6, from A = 4.78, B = 5.16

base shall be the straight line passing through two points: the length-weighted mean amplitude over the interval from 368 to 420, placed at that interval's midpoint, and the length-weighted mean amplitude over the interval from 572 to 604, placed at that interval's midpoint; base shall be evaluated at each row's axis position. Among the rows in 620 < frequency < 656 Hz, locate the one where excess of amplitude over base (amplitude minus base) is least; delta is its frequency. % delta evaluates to 626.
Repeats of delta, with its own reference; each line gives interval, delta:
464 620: 502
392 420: 402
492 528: 502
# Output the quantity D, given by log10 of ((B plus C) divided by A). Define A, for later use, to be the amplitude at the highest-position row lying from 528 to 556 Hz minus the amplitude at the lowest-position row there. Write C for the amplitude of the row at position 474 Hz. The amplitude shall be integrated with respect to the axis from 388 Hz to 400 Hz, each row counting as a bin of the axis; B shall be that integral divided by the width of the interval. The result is 1.34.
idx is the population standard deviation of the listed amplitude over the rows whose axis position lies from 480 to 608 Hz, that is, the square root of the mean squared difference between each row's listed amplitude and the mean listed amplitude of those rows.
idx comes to 0.26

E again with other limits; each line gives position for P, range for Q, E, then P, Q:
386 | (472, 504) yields 11.4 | 5.05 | 5.1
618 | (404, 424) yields 13.0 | 5.52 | 5.6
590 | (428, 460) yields 11.4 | 5.02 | 5.1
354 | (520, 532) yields 11.1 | 5.09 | 4.8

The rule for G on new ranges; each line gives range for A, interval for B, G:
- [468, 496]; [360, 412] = 5.1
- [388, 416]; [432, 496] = 5.1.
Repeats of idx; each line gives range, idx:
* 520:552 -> 0.18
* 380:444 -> 0.30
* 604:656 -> 0.20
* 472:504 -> 0.30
